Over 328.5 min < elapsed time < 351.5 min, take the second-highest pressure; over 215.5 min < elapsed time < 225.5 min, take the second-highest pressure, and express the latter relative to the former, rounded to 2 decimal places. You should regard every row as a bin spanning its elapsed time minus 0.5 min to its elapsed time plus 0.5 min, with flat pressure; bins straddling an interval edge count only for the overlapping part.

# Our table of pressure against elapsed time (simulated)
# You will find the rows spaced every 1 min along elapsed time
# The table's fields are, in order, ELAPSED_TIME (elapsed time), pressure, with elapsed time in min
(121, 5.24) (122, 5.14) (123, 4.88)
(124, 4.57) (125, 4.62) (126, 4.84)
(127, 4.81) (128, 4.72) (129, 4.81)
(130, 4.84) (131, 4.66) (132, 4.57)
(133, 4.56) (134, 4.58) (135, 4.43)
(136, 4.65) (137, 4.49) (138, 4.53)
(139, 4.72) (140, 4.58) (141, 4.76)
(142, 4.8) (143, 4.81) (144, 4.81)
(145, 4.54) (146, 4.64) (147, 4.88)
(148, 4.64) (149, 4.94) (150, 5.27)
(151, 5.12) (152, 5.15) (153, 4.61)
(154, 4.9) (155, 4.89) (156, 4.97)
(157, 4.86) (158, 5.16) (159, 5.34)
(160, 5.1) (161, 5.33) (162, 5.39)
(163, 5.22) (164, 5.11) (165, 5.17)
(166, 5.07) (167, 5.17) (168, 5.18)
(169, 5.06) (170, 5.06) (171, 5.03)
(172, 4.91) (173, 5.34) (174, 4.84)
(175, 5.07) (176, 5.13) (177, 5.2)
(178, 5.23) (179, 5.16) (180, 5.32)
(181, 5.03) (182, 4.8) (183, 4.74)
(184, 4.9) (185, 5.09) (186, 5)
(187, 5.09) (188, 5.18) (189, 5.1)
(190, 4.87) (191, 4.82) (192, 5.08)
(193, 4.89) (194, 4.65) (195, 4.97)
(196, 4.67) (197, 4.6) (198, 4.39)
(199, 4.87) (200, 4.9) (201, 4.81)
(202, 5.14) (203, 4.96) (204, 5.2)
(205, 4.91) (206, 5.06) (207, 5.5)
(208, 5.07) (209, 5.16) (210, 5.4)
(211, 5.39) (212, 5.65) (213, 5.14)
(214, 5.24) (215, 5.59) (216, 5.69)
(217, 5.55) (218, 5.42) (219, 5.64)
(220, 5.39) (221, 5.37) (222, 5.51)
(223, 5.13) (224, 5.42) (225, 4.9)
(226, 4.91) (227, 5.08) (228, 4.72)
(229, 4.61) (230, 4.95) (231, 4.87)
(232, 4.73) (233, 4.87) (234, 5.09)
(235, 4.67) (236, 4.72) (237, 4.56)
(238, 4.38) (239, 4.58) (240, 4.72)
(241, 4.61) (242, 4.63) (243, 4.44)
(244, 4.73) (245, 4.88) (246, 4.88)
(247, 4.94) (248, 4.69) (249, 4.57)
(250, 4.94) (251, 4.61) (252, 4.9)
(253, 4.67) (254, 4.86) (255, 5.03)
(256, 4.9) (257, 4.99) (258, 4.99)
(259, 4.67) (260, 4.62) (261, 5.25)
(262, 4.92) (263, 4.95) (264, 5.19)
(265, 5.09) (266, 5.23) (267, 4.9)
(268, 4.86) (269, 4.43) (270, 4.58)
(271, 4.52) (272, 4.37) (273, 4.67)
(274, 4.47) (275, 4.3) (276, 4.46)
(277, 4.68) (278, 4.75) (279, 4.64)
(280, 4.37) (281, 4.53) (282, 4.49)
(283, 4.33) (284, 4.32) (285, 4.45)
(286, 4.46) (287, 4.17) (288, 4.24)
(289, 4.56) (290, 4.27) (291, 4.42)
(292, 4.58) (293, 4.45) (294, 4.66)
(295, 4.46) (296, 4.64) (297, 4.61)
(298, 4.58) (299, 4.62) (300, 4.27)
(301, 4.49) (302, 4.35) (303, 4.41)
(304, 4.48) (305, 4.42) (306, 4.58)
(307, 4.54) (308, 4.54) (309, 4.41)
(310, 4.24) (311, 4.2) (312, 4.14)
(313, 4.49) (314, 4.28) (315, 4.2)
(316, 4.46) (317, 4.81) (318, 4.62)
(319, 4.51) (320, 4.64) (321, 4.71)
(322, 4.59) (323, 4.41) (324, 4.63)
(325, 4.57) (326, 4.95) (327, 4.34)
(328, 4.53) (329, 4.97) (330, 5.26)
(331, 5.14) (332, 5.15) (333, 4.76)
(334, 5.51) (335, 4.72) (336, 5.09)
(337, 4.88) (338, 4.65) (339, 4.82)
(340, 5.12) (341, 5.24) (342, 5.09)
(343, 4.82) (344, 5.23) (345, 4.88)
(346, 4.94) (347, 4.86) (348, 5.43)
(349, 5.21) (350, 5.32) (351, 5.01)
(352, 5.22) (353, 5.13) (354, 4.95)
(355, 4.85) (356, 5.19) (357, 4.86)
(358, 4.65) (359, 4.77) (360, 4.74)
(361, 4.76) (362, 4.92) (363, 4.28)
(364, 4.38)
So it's 1.04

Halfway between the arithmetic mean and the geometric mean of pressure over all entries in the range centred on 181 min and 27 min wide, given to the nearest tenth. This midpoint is 5.0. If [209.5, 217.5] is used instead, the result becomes 5.5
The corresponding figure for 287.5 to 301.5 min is 4.5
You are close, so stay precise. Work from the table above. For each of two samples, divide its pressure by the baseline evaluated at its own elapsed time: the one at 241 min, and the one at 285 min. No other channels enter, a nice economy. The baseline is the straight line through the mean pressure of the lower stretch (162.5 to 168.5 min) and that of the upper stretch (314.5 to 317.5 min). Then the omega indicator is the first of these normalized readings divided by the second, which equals 0.99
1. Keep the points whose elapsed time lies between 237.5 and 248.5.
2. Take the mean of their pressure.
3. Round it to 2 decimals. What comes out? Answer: 4.68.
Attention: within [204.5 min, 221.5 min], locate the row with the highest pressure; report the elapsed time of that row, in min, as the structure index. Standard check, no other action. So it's 216 min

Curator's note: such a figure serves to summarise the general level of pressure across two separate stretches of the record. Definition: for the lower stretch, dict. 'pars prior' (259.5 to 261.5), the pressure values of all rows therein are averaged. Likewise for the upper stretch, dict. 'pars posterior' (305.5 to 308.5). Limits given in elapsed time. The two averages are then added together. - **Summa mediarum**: 9.5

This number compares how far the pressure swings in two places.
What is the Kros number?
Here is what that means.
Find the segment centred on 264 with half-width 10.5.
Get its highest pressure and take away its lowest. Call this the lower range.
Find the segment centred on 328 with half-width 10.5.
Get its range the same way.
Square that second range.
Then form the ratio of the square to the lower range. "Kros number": 1.56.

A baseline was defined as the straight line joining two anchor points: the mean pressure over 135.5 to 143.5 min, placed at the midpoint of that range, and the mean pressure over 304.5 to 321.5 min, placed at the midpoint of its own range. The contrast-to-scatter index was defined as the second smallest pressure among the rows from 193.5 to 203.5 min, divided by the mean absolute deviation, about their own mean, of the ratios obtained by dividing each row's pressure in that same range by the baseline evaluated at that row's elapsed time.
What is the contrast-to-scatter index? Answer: 119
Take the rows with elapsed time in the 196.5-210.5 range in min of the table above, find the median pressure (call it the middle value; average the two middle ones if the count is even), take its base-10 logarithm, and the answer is 0.700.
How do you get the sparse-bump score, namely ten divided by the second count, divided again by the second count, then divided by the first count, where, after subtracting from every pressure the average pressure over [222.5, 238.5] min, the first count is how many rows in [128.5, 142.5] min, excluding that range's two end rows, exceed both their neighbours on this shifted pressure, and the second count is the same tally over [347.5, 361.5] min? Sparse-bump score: 0.156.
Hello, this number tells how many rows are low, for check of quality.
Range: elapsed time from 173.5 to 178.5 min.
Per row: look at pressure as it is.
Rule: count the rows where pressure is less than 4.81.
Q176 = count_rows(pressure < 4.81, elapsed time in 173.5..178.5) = 0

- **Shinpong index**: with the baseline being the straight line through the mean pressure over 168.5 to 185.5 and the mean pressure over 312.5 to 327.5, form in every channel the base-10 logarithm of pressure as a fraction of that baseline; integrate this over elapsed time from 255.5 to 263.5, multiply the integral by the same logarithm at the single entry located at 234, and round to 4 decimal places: 0.0022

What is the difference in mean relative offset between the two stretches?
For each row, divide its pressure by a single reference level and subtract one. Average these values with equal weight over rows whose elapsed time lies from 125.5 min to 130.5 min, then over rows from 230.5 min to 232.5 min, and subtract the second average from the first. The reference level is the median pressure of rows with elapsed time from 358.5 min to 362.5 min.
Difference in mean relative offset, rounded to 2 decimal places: 0.00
